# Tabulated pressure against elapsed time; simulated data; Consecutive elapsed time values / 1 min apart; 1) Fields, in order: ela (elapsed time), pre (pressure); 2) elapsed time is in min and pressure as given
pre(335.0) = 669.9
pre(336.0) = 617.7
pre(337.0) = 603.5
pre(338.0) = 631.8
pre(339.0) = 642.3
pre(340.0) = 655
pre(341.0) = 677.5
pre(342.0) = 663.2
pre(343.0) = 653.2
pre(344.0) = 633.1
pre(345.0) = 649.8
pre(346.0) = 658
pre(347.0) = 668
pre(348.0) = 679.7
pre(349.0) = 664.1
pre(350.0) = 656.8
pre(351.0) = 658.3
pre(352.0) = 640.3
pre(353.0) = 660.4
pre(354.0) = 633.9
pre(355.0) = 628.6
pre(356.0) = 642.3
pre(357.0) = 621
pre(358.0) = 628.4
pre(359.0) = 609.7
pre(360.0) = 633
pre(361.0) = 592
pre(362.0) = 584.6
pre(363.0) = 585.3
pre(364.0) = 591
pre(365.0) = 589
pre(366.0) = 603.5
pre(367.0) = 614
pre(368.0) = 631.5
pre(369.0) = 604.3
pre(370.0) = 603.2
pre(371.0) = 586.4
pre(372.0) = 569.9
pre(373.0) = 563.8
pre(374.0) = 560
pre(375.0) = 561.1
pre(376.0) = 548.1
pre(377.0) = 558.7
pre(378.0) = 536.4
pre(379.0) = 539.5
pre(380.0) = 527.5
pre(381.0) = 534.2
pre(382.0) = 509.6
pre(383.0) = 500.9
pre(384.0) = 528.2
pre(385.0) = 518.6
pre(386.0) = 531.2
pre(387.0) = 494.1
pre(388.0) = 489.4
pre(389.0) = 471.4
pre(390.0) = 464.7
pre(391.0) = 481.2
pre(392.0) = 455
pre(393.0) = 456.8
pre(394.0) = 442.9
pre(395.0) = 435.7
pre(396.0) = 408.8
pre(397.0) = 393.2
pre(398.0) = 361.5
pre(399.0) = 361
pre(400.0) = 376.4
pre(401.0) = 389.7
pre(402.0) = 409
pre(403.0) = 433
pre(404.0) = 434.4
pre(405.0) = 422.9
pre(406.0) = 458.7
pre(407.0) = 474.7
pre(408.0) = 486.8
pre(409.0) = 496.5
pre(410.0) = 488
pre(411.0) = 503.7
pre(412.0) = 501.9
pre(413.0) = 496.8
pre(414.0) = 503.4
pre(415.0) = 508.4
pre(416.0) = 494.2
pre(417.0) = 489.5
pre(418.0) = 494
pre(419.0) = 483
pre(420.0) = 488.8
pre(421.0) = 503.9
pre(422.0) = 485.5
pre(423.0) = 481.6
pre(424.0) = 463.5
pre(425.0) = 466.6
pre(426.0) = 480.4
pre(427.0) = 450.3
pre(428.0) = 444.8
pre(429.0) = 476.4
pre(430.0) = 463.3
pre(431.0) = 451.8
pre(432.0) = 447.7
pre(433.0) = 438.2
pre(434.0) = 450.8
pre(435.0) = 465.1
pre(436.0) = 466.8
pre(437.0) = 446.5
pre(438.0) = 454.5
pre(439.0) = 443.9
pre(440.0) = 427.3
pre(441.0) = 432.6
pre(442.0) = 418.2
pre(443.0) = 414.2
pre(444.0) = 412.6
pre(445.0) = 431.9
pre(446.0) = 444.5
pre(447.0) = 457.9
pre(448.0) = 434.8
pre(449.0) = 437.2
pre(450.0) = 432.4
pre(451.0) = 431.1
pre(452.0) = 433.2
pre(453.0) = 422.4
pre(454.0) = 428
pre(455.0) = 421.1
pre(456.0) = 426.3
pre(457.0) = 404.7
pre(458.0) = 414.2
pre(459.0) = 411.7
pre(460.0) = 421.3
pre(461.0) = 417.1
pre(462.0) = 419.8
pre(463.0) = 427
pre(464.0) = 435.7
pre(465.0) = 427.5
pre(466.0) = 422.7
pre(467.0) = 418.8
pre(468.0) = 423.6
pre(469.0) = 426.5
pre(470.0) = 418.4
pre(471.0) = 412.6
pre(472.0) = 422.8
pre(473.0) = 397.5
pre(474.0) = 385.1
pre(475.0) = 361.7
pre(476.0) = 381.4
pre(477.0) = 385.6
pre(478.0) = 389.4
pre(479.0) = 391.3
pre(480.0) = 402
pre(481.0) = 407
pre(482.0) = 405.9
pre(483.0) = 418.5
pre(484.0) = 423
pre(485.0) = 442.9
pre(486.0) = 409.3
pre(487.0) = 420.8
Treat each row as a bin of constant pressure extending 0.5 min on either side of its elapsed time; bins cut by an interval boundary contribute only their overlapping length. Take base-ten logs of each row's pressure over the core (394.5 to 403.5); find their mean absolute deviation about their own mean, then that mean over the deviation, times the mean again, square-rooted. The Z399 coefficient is 16.6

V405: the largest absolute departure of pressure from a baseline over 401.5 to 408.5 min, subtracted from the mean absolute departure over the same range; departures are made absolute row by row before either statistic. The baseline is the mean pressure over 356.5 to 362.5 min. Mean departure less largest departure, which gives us -37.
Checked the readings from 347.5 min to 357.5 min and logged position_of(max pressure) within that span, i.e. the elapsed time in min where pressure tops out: 348.0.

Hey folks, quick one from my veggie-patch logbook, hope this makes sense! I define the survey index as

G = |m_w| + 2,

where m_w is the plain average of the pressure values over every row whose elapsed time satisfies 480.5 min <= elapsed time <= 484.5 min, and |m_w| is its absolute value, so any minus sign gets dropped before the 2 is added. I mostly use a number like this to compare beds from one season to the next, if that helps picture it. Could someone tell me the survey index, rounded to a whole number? 416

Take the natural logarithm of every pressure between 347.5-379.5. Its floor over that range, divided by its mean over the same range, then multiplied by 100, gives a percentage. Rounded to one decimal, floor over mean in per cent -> 98.1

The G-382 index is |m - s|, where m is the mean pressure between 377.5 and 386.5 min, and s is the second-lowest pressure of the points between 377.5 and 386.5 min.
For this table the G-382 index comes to 16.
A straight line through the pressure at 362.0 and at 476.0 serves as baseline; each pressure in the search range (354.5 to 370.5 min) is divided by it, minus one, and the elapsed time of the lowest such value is 362.0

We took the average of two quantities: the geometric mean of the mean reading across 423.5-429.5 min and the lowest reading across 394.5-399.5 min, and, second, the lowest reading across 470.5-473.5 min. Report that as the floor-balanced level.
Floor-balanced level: 403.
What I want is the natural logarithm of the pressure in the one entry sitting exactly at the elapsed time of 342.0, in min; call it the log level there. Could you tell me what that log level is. 6.5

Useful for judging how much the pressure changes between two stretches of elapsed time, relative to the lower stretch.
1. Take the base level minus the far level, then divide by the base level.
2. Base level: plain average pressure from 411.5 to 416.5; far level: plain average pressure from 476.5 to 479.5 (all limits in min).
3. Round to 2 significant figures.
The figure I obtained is 0.22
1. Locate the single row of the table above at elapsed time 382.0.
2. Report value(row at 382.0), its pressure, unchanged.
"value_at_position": 509.6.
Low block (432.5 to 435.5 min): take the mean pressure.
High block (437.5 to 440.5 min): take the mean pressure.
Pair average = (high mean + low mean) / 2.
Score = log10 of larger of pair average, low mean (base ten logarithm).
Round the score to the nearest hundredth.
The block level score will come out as 2.65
